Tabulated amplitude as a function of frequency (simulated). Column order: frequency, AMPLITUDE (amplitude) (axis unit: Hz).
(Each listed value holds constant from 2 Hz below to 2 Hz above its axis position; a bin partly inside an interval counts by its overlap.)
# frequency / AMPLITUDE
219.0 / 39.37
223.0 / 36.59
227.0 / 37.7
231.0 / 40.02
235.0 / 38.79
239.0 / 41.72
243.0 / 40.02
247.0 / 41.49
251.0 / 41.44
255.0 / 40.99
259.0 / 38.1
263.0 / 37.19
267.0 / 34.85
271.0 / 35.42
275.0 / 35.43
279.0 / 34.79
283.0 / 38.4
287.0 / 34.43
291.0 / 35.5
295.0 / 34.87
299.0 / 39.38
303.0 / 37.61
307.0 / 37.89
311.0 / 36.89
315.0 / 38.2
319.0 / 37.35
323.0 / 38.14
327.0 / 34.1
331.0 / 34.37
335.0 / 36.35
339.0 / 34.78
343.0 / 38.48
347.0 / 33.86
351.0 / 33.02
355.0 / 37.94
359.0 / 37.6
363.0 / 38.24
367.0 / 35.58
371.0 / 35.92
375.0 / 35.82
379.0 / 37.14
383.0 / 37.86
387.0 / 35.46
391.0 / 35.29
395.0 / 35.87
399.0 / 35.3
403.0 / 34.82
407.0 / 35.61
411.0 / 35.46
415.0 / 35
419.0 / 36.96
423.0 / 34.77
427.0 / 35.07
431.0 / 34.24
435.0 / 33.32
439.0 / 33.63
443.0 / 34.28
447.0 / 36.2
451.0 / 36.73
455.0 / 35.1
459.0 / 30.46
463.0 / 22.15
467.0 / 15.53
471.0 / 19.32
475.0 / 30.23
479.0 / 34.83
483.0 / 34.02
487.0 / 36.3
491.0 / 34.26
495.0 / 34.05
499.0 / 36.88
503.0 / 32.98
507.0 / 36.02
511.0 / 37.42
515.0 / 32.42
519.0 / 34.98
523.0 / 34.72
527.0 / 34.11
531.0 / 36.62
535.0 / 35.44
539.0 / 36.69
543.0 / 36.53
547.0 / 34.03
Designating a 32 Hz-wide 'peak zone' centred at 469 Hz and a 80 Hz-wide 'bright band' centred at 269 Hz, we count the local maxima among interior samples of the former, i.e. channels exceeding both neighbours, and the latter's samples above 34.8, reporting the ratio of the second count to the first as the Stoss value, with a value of 18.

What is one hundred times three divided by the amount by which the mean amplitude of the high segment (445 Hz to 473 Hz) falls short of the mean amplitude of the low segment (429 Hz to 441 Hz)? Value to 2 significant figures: 52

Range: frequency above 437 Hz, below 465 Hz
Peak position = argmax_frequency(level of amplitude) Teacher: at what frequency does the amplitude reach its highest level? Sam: 451.0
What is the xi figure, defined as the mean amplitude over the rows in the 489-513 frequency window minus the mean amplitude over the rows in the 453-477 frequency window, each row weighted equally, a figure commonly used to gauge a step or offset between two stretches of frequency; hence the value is 10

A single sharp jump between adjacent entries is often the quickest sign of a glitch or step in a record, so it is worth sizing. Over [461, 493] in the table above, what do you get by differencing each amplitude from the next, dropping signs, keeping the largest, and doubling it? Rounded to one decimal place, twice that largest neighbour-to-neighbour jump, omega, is 21.8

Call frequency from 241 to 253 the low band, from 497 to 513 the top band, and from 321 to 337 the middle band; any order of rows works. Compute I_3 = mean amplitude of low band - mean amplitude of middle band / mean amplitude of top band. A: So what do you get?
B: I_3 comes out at 40.0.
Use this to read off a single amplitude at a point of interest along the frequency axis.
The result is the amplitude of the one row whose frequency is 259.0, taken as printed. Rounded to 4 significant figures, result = 38.10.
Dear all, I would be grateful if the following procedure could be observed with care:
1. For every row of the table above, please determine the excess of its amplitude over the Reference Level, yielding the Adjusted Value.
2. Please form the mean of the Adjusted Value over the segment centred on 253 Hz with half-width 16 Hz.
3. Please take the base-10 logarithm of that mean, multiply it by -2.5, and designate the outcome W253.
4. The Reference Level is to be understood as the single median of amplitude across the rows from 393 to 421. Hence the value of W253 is -1.5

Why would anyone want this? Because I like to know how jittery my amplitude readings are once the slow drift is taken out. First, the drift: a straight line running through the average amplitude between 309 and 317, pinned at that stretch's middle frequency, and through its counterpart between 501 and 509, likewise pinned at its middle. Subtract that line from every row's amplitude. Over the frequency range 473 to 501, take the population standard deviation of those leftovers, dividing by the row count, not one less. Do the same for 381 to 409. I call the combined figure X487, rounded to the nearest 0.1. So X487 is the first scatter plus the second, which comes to 2.9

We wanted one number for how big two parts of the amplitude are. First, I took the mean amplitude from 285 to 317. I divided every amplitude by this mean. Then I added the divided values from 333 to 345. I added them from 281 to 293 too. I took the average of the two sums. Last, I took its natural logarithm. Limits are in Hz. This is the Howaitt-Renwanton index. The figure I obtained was 1.08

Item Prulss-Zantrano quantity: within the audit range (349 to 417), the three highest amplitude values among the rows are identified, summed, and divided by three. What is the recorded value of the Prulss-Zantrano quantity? 38.0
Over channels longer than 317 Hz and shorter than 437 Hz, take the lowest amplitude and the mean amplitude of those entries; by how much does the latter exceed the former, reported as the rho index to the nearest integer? 3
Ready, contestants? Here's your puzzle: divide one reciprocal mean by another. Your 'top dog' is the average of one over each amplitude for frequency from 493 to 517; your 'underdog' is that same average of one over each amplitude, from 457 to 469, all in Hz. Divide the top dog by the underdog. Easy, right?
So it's 0.60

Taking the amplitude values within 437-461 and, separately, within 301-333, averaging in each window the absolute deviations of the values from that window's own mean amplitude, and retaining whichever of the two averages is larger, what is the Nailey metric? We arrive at 1.6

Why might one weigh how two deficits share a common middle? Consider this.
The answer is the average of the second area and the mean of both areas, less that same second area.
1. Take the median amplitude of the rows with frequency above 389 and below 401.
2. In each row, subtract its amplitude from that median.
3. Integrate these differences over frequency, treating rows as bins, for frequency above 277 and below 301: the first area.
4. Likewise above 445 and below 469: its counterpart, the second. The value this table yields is -41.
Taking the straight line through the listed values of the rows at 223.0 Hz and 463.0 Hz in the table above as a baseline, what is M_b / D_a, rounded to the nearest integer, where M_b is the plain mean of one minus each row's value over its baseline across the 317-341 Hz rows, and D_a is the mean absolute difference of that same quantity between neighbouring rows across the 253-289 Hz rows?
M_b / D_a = -3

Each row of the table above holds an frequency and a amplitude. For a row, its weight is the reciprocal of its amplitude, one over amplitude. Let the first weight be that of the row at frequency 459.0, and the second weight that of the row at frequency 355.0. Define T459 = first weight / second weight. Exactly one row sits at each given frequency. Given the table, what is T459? 1.25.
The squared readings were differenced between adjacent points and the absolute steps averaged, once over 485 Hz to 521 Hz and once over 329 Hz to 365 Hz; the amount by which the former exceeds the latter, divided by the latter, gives 0.10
